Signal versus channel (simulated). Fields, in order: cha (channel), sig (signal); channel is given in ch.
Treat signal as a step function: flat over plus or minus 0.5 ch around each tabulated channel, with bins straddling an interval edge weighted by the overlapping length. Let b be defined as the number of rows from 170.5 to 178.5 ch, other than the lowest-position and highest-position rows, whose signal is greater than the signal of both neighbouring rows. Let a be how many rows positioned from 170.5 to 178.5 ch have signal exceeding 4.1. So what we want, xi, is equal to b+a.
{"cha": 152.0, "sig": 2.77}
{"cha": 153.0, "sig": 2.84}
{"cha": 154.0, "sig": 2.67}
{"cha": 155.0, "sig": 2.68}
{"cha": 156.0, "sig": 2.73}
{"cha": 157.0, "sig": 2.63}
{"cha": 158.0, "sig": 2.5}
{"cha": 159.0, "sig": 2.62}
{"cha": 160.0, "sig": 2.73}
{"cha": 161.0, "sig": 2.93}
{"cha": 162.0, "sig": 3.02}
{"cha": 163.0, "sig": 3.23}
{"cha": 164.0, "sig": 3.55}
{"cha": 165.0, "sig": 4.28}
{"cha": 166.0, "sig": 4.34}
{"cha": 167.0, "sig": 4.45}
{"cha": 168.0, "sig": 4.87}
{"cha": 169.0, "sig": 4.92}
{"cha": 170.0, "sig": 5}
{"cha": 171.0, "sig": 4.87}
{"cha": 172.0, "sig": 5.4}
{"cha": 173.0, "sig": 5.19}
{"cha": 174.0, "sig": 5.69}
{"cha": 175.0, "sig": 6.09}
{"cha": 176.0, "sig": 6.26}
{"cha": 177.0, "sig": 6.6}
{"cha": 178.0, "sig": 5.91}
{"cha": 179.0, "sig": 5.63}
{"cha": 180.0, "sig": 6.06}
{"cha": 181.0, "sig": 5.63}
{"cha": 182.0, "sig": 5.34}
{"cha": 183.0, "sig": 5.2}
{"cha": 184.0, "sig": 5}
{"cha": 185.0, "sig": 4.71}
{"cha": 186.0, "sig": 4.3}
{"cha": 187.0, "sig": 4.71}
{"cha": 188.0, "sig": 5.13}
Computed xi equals 10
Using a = 8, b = 2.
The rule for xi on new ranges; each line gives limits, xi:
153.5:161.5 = 1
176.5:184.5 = 9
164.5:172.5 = 9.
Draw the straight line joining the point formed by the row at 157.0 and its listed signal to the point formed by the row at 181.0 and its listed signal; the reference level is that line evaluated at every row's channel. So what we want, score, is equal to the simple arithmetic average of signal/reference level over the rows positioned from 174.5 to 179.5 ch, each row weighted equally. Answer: 1.2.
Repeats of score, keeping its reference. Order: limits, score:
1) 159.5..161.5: 0.9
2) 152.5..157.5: 1.1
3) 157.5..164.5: 0.9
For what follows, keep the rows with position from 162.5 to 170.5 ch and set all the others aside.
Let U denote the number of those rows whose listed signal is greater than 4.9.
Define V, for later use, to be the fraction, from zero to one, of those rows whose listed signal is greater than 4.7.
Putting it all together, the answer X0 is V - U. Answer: -1.6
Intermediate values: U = 2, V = 0.4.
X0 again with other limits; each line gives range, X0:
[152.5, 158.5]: 0.0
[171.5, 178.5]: -6.0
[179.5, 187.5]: -4.1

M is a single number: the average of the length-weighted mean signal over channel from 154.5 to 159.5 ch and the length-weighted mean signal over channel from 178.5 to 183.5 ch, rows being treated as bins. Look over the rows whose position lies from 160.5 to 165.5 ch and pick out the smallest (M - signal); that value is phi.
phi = -0.2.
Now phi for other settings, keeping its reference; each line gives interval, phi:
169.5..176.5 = -2.2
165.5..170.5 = -0.9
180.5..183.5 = -1.5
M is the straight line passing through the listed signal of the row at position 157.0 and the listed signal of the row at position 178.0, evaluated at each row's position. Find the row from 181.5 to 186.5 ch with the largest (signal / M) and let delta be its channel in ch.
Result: 182.0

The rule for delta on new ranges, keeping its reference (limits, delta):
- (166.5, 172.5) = 168.0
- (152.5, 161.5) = 153.0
